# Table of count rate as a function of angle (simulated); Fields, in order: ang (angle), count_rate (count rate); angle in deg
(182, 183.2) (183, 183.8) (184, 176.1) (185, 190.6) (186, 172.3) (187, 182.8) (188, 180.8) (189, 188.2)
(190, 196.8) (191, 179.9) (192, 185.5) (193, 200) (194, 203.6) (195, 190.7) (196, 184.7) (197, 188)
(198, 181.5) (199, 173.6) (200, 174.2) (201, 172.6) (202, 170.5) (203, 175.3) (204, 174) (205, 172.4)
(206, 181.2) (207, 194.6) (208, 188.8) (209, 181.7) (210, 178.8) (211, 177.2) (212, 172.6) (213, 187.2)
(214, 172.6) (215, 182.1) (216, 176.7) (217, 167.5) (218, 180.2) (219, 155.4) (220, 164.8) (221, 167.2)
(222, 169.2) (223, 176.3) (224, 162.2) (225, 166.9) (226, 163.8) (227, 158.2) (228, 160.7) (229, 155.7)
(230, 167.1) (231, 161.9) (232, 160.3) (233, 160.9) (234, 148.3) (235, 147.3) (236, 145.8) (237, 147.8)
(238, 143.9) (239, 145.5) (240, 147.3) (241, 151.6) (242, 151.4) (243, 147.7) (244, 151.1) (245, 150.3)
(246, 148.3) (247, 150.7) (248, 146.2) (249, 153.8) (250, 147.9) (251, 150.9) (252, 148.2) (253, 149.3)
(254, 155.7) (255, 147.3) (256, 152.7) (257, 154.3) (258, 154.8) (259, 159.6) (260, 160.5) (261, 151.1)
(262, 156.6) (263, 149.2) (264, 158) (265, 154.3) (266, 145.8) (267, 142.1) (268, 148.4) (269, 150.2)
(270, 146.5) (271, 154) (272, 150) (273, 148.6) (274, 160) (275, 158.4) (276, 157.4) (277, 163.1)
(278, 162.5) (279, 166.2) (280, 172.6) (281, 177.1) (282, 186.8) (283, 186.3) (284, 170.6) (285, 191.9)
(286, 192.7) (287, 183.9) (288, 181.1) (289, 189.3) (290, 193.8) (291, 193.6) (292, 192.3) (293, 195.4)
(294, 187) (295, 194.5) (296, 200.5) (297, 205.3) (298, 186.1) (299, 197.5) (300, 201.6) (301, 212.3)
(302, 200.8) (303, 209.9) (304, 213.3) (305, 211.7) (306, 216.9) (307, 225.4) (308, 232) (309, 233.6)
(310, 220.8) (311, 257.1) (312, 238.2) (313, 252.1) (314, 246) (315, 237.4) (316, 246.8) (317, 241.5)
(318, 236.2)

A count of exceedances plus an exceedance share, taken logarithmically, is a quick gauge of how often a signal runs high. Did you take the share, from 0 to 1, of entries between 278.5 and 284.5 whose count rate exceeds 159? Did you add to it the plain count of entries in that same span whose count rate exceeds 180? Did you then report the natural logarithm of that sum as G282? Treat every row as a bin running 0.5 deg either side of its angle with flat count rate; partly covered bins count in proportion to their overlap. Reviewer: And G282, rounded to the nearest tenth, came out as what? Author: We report 1.1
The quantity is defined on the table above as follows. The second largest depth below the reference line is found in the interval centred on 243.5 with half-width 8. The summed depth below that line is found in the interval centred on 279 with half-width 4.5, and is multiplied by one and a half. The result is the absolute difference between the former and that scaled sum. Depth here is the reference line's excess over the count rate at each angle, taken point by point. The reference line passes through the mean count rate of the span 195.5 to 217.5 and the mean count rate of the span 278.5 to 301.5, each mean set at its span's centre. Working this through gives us 205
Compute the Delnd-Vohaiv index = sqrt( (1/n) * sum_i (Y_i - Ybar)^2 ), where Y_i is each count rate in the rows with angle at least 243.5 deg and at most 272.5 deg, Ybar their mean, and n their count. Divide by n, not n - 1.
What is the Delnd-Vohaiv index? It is 4.2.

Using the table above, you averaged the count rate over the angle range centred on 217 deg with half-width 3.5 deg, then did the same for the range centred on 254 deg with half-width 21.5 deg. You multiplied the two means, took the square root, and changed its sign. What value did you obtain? -161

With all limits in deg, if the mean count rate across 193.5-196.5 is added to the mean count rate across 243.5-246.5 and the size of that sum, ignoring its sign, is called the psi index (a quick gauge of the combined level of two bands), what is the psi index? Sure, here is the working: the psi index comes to 343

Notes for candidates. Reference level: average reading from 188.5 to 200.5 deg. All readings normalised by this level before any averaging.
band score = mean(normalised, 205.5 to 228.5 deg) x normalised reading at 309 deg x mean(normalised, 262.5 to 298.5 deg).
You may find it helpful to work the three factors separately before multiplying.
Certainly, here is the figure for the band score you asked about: 1.1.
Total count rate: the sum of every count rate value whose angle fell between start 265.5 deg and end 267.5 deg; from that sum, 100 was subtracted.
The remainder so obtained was 188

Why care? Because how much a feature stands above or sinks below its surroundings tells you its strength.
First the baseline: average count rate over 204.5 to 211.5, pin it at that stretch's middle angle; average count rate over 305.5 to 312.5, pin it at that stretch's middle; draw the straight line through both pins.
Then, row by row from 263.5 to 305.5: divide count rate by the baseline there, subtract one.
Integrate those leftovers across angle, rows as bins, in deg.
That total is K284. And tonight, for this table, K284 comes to -8.0 deg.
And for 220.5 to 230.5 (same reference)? -1.4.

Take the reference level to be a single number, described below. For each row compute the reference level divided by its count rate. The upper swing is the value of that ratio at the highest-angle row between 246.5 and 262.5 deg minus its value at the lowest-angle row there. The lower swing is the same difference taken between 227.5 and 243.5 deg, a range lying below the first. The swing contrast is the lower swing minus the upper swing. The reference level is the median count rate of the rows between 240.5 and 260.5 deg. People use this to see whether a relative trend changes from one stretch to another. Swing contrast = 0.120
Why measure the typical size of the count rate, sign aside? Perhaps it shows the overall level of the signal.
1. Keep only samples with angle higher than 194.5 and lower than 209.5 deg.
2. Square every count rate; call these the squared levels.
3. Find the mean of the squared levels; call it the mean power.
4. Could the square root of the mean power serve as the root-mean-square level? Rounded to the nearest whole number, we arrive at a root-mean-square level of 180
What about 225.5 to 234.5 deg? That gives 160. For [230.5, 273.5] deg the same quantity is 151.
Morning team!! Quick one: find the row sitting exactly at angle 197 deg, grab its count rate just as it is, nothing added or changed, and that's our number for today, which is 188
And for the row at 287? 183.9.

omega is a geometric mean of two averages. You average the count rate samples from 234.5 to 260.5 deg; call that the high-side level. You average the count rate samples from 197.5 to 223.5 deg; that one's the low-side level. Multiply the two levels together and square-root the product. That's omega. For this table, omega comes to 163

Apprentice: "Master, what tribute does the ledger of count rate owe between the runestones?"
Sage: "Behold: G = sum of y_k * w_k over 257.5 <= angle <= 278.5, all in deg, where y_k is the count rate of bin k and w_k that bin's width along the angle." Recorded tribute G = 3231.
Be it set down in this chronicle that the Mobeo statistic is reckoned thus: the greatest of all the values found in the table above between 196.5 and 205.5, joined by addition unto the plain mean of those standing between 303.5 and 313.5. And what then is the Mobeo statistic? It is 418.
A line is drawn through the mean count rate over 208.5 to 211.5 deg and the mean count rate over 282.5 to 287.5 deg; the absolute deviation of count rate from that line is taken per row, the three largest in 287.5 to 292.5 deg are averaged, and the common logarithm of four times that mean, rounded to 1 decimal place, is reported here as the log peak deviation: 1.5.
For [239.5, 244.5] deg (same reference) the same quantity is 2.1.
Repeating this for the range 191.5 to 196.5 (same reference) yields 1.9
